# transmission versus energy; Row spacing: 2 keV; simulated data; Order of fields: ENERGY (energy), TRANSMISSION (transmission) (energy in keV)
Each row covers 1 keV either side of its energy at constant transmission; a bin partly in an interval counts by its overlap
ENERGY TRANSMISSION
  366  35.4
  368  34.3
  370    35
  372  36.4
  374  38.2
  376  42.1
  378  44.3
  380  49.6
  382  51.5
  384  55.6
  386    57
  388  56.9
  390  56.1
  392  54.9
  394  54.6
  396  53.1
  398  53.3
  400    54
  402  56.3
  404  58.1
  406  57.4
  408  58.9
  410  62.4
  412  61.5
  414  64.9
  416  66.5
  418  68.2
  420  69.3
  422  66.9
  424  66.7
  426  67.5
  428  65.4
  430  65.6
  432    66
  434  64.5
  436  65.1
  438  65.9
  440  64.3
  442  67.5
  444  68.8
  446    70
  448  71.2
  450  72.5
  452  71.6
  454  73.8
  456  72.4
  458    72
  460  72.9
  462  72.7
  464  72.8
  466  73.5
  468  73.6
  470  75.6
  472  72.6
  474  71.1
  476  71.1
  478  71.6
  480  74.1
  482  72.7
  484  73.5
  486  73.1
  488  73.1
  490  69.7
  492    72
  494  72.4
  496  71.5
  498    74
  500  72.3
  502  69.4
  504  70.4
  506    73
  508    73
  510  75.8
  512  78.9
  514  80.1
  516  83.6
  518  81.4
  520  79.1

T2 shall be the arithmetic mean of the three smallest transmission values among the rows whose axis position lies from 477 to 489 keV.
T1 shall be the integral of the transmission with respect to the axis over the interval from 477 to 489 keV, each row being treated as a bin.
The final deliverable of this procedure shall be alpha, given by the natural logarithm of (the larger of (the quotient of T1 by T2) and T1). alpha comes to 6.78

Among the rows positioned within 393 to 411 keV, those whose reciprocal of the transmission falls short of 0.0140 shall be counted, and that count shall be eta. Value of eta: 0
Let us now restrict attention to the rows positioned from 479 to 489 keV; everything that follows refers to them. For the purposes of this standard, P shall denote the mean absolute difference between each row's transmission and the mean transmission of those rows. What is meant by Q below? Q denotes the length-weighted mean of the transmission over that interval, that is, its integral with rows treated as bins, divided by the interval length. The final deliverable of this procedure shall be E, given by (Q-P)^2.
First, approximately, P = 0.4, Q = 73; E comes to 5314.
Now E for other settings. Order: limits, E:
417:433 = 4344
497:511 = 5036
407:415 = 3624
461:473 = 5285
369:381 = 1335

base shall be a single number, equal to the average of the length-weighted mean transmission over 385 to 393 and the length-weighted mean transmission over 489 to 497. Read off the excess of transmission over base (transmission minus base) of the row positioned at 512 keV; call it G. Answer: 15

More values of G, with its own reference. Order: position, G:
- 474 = 7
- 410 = -1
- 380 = -14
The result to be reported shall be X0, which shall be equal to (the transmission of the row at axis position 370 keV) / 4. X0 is 9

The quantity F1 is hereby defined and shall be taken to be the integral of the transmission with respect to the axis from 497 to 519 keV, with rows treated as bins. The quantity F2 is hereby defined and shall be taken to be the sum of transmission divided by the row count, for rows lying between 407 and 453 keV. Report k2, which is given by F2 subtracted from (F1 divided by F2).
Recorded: -42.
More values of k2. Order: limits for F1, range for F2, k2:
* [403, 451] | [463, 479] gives -29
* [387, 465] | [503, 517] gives -10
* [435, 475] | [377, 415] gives -5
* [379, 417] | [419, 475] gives -39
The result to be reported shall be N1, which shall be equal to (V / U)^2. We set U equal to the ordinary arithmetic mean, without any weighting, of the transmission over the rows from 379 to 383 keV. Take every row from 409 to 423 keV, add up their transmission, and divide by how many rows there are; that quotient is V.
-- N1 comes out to 1.69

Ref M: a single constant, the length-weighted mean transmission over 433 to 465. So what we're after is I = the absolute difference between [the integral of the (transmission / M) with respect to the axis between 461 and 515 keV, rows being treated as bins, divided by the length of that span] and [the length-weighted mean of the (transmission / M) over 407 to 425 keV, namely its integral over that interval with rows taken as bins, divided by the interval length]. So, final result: 0.12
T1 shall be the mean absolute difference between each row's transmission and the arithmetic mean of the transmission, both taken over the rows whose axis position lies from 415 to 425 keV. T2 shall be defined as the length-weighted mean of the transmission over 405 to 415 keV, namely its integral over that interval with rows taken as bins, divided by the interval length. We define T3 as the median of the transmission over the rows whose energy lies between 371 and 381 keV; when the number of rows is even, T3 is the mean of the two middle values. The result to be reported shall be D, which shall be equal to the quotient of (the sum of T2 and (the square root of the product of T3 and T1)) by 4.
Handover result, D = 16.9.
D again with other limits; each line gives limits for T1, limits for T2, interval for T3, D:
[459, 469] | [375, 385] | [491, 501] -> 13.4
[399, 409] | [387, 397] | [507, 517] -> 16.4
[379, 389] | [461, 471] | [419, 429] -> 21.9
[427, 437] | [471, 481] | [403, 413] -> 19.3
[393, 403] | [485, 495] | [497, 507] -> 20.1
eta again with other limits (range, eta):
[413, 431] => 0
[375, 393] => 0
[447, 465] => 8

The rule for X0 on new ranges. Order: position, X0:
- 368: 9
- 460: 18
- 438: 16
